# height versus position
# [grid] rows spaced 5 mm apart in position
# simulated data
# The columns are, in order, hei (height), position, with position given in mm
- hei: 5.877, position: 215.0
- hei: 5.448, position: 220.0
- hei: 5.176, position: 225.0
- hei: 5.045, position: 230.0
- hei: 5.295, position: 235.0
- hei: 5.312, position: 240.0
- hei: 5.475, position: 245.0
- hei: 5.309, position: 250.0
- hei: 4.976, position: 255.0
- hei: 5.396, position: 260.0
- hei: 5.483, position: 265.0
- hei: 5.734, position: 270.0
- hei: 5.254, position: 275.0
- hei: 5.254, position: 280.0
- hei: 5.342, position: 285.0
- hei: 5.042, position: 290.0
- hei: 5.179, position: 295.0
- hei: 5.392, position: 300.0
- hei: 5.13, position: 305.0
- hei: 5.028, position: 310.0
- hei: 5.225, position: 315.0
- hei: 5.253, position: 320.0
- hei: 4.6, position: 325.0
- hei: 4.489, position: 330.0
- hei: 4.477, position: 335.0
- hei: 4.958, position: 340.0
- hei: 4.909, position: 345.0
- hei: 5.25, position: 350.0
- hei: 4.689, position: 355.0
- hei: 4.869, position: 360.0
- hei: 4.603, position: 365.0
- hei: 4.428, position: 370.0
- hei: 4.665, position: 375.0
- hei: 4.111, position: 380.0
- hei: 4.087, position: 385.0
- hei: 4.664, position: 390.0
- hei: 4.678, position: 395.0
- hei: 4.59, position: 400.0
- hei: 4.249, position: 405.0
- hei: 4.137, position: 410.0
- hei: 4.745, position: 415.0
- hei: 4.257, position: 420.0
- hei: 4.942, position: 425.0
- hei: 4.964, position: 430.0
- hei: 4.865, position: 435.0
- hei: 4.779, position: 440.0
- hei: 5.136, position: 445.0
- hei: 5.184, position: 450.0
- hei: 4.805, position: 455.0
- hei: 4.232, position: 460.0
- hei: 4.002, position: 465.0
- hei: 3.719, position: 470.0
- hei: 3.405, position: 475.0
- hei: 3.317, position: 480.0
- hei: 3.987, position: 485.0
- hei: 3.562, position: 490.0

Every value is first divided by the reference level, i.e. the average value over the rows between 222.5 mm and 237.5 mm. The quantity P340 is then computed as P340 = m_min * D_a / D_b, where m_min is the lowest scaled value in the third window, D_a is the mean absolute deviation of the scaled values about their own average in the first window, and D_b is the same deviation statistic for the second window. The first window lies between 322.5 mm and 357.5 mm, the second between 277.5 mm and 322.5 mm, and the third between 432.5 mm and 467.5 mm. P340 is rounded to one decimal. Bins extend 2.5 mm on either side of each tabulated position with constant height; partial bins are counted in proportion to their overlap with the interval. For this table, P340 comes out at 1.8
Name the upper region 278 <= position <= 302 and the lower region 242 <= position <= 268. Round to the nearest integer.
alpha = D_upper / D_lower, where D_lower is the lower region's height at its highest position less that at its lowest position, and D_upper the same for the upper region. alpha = 17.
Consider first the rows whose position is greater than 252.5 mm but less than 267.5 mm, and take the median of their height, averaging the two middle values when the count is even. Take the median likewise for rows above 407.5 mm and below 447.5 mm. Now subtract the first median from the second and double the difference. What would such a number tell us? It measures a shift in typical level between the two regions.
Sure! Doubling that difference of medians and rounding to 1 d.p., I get -1.1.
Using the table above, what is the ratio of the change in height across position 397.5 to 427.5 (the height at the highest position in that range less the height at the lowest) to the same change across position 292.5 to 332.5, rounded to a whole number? -1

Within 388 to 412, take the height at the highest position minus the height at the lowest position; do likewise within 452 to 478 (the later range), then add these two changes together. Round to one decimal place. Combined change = -1.9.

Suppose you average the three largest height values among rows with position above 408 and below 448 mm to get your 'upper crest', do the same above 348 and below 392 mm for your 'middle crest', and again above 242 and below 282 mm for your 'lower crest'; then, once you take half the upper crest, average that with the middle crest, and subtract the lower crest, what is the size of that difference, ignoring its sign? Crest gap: 1.84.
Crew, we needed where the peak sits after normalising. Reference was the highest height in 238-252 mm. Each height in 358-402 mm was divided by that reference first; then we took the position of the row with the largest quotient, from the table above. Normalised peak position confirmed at 360.0 mm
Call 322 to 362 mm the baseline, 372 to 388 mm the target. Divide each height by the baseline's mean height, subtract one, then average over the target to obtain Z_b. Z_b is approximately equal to -0.10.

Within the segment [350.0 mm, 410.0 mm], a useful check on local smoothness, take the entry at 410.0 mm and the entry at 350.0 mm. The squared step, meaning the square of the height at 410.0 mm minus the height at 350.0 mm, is 1.24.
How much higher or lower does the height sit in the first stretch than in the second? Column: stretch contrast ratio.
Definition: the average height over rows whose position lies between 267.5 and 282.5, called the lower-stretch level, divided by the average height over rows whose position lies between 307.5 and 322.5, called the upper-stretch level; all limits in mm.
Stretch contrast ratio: 1.05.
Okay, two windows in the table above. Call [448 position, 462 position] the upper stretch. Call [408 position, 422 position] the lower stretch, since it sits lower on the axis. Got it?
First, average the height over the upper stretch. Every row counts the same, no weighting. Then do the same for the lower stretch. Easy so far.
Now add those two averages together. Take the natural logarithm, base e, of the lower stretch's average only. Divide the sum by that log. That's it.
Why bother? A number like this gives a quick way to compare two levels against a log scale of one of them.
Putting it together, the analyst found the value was 6.17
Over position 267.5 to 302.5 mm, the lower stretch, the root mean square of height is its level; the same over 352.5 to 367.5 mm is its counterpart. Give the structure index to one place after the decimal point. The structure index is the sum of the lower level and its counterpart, 10.0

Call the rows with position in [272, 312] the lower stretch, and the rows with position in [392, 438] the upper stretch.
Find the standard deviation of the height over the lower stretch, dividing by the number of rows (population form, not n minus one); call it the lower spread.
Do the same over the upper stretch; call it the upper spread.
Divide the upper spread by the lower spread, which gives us 2.4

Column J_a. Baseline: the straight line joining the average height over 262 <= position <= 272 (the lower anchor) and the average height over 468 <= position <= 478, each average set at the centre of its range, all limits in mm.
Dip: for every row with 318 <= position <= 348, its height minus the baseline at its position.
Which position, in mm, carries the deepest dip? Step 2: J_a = 330.0 mm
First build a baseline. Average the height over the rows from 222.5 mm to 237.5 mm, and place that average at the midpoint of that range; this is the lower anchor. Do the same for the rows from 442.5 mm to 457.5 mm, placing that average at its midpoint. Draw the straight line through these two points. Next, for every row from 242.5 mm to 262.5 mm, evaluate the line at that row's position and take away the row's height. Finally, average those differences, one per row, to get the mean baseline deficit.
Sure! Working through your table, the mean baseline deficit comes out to -0.1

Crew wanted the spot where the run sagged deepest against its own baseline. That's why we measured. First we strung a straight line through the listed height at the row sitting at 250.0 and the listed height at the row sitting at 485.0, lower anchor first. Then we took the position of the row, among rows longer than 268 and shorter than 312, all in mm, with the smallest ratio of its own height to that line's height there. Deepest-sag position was 290.0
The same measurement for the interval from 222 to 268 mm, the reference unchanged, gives 230.0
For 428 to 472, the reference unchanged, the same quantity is 470.0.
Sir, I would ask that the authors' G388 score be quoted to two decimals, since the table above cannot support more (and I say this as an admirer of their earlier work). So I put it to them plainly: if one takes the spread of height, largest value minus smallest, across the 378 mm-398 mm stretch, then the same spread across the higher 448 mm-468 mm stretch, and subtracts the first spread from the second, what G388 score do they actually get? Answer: 0.59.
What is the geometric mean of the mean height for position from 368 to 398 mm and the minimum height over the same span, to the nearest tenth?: 4.3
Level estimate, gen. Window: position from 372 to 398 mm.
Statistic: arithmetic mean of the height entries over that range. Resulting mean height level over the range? 4.44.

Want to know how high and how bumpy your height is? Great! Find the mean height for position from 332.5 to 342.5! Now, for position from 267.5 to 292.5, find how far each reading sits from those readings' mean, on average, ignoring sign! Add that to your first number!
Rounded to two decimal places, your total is 4.89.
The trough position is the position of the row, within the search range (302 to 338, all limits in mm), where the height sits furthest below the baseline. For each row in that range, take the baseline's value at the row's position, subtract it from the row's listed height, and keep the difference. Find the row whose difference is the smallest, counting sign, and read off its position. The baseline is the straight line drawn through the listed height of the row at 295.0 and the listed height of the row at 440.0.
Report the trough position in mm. 330.0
